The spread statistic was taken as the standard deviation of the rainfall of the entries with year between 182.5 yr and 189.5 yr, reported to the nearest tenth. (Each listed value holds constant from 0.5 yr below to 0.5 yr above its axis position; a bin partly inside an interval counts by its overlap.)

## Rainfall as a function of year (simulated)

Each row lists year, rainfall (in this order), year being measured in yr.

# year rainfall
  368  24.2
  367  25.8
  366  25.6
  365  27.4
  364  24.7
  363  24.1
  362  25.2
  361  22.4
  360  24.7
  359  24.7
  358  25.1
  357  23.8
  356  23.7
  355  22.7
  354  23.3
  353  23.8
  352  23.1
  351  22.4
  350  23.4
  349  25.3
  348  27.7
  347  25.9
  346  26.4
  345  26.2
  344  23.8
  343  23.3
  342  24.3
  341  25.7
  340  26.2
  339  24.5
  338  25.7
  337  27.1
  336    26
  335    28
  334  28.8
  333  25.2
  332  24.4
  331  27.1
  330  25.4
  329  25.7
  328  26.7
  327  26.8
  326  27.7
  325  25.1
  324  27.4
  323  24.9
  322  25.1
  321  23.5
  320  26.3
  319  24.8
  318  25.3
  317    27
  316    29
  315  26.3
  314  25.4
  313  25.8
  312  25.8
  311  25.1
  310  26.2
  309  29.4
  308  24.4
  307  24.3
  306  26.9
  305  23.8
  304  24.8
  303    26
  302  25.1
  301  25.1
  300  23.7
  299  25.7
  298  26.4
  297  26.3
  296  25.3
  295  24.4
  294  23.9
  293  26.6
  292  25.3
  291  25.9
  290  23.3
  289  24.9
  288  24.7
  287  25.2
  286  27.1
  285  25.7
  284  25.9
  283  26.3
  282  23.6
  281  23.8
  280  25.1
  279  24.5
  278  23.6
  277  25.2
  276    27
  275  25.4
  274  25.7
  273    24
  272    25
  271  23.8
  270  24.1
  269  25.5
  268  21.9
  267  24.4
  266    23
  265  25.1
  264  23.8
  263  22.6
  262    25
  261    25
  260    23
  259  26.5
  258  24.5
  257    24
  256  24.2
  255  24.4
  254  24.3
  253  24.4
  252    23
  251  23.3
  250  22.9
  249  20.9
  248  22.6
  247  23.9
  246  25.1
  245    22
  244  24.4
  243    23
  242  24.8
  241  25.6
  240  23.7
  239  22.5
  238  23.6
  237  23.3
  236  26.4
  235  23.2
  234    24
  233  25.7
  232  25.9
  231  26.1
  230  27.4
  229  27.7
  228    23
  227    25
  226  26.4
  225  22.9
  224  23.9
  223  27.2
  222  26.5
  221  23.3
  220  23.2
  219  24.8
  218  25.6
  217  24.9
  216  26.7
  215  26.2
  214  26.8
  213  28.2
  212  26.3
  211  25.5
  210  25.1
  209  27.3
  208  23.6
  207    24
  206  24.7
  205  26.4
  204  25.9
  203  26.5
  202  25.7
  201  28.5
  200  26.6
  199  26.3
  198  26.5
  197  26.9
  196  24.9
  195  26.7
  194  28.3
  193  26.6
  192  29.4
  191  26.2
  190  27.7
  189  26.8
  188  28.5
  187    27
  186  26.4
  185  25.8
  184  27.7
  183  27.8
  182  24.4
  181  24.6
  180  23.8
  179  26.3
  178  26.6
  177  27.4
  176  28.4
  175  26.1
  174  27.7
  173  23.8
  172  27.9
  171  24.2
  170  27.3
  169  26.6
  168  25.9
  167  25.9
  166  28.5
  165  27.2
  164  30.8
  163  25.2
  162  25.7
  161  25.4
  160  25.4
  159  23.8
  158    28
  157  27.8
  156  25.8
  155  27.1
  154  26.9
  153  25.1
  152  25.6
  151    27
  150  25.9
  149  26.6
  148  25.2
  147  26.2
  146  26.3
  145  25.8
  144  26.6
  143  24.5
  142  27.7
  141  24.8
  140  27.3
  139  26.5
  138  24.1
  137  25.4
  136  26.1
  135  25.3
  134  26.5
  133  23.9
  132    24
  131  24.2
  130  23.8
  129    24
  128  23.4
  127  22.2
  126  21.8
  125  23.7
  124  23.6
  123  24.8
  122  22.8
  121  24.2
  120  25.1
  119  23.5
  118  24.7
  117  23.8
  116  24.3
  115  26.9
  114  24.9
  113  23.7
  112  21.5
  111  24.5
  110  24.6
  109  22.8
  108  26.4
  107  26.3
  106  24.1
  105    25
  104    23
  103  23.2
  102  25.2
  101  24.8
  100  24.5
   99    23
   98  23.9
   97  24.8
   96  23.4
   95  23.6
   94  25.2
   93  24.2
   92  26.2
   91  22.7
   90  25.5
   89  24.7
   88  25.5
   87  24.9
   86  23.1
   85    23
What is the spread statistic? 0.9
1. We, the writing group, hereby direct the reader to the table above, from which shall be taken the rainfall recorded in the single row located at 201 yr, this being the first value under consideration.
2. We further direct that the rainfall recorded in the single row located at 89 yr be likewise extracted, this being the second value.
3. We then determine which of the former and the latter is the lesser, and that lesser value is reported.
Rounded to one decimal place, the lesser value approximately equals 24.7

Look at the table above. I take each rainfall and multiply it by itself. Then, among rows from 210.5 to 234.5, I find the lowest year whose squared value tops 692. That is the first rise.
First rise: 213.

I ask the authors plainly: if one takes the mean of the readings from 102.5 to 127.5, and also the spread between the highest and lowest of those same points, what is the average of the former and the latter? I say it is 14.7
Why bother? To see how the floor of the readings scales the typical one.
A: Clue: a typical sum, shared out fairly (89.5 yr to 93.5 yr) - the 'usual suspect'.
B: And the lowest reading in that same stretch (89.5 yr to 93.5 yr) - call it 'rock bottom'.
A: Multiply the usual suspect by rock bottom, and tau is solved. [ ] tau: 560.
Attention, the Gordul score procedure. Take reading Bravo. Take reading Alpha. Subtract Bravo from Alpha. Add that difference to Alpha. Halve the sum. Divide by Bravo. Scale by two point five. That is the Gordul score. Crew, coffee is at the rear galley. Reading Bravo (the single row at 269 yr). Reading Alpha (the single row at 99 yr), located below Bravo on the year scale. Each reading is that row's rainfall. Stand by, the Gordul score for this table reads 1.00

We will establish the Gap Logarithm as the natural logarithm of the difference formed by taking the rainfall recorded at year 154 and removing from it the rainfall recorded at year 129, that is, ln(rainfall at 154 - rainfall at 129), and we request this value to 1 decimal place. 1.1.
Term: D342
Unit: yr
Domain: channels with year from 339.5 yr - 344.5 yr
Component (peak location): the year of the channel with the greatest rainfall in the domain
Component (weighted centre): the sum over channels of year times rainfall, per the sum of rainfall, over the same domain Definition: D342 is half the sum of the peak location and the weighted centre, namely 341.0 yr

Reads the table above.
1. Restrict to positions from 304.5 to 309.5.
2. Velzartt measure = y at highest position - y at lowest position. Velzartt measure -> 5.6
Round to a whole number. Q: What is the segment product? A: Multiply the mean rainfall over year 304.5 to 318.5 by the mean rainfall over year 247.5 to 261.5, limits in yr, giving 620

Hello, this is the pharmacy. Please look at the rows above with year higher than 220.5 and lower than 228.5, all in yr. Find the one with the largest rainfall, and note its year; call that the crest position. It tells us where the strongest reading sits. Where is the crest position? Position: 223 yr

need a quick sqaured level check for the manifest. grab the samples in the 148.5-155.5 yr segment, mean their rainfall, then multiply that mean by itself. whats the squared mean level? 692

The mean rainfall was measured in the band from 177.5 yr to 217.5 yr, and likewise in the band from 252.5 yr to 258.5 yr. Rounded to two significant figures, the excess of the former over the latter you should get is 2.1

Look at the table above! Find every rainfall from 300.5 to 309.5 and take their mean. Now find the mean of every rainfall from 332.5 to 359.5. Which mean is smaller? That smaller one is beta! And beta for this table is 25.0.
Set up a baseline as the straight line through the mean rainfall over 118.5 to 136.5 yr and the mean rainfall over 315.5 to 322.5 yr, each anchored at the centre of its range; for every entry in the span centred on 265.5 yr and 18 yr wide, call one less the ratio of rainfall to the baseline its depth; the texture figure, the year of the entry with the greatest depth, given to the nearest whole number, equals 268 yr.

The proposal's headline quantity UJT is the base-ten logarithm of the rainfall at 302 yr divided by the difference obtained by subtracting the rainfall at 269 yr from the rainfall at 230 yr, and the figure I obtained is 1.12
